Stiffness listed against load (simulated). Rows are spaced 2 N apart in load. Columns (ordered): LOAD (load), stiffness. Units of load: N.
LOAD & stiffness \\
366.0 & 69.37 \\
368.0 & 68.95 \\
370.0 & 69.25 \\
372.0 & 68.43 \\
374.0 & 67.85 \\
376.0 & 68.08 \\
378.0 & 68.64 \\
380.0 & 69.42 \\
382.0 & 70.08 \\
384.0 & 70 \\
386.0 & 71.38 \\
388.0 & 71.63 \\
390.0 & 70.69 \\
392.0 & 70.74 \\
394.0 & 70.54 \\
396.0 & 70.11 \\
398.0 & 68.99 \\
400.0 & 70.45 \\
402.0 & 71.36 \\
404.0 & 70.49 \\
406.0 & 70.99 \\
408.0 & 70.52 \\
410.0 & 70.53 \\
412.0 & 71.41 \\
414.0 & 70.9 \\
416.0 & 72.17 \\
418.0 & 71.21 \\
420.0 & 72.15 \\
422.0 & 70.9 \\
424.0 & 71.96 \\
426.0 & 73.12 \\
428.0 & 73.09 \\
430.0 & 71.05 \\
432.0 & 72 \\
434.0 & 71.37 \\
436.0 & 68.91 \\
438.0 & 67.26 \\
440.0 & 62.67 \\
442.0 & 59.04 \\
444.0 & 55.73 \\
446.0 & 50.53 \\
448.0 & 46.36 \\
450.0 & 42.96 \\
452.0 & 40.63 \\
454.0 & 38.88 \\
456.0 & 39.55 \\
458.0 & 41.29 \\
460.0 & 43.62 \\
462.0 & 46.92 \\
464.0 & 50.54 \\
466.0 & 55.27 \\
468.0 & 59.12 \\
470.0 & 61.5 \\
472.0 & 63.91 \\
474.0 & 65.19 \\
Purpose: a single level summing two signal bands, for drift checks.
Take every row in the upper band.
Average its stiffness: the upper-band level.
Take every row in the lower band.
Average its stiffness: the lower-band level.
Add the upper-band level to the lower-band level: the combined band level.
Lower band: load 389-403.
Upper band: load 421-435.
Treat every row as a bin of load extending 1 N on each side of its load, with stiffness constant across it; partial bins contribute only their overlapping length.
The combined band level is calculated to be 142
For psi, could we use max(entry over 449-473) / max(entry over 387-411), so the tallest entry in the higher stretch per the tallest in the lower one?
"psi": 0.89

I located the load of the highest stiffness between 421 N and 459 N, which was 426.0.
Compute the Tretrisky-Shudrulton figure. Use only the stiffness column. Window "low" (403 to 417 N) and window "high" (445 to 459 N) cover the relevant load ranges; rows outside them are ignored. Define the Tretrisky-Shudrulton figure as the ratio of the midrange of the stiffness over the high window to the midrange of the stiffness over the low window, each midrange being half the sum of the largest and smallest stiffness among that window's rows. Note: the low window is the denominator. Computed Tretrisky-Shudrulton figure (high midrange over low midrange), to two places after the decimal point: 0.63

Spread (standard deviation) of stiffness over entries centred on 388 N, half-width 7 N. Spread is 0.6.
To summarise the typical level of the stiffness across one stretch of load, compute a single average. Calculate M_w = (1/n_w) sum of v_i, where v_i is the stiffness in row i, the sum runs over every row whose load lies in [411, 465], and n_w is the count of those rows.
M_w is 60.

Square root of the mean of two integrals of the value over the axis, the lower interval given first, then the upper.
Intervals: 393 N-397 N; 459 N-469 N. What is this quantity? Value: 19.9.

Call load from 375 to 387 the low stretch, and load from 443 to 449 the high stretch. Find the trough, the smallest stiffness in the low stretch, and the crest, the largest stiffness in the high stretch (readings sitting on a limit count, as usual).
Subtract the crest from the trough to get 12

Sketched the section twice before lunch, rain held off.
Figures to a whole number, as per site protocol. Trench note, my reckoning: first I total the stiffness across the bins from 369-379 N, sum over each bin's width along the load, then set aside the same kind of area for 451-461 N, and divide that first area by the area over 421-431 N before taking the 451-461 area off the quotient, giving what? -407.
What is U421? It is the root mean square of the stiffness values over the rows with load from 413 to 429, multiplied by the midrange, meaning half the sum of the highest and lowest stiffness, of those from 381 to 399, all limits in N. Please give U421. 5058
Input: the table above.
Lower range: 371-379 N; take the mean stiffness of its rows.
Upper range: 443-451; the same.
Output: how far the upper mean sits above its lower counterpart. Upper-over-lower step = -19.4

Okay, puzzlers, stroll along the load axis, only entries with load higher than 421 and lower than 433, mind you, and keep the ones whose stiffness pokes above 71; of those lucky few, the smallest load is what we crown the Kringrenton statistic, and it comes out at 424.0 N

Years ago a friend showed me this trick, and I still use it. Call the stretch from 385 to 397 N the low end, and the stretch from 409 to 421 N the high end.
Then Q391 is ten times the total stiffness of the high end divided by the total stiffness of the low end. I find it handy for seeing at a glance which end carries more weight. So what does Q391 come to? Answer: 10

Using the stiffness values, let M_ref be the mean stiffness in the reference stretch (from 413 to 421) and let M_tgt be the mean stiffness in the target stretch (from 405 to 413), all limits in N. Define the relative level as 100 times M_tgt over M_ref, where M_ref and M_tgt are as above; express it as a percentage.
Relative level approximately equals 99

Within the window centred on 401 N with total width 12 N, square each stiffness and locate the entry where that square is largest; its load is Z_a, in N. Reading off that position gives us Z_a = 402.0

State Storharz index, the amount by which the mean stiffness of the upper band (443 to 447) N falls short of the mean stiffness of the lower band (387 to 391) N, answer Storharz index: 18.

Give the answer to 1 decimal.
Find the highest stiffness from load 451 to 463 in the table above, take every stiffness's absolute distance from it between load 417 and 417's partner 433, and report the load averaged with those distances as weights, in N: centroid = 425.0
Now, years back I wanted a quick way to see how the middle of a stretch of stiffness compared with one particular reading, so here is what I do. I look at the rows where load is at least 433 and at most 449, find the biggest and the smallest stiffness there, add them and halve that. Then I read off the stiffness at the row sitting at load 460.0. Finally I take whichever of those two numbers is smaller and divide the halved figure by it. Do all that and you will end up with 1.3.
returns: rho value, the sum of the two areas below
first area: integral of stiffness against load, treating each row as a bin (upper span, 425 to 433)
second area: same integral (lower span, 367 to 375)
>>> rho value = 1127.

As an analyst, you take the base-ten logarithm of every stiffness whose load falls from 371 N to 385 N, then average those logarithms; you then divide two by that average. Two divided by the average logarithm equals 1.09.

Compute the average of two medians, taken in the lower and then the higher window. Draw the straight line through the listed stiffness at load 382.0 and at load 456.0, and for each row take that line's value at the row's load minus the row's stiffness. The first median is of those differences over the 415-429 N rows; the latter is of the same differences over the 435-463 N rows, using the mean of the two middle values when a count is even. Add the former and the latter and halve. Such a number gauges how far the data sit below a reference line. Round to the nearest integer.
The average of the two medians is -12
